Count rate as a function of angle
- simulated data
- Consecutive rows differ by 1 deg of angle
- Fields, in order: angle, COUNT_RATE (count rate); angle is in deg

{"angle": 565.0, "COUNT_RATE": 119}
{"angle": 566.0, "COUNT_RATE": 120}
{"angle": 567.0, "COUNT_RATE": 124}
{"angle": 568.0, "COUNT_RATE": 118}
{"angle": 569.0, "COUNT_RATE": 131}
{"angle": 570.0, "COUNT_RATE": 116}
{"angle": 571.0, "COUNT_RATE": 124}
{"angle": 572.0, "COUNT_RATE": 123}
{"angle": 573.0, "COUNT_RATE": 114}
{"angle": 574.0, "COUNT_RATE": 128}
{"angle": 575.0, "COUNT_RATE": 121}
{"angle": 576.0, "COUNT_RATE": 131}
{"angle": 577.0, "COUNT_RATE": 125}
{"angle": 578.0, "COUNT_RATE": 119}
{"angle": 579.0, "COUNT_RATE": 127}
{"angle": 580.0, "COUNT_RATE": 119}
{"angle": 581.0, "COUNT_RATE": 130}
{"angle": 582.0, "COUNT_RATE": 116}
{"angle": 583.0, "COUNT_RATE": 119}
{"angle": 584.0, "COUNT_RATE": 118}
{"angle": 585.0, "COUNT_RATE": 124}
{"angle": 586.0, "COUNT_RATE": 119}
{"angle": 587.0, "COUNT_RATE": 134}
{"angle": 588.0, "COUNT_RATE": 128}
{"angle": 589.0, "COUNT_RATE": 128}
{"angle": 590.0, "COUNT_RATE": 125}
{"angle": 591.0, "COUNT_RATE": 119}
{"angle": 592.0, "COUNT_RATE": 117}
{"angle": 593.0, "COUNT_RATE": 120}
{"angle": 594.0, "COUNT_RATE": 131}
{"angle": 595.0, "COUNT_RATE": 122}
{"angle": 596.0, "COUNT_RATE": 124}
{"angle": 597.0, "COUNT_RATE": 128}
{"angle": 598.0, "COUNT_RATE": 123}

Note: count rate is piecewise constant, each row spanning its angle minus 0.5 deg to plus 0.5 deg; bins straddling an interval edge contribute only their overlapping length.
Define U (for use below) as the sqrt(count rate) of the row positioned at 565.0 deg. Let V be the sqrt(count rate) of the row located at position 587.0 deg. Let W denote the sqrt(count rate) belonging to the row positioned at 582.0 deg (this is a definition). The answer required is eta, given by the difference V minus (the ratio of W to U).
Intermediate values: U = 10.9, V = 11.6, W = 10.8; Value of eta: 10.59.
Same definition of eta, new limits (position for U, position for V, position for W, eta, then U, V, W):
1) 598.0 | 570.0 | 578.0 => 9.79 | 11.1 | 10.8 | 10.9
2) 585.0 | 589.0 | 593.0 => 10.33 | 11.1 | 11.3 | 11.0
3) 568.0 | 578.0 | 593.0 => 9.90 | 10.9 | 10.9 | 11.0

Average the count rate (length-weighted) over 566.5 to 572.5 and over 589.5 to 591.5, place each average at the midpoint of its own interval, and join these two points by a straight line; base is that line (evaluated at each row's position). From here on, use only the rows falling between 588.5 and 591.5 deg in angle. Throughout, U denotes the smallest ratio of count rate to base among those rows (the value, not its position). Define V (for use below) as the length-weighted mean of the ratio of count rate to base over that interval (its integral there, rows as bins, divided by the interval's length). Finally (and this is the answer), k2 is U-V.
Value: -0.041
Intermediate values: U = 0.98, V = 1.02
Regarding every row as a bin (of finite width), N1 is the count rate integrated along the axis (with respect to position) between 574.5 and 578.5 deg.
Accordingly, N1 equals 496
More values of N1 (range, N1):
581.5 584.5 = 353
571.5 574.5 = 365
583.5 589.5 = 751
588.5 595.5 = 862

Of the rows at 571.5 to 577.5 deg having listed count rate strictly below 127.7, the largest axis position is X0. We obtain 577.0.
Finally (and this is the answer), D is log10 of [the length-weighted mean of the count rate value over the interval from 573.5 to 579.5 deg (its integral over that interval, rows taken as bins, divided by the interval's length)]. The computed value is 2.10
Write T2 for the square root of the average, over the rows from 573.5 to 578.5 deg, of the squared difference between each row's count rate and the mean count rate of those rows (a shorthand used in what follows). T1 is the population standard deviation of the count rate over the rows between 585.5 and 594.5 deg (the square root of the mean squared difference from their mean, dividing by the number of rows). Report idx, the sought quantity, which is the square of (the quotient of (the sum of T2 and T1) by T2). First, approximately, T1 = 5.72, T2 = 4.4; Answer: 5.3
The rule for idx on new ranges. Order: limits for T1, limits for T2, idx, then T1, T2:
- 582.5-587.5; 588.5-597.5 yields 5.5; 5.98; 4.4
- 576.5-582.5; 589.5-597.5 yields 4.5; 4.99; 4.4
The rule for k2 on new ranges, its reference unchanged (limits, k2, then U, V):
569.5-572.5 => -0.041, 0.95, 0.99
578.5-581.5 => -0.052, 0.97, 1.02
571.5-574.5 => -0.063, 0.93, 0.99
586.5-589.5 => -0.016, 1.05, 1.06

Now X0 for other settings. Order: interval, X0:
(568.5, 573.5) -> 573.0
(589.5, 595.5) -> 595.0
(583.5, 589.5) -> 586.0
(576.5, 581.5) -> 580.0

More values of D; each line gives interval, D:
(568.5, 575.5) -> 2.09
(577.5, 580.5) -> 2.09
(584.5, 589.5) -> 2.10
